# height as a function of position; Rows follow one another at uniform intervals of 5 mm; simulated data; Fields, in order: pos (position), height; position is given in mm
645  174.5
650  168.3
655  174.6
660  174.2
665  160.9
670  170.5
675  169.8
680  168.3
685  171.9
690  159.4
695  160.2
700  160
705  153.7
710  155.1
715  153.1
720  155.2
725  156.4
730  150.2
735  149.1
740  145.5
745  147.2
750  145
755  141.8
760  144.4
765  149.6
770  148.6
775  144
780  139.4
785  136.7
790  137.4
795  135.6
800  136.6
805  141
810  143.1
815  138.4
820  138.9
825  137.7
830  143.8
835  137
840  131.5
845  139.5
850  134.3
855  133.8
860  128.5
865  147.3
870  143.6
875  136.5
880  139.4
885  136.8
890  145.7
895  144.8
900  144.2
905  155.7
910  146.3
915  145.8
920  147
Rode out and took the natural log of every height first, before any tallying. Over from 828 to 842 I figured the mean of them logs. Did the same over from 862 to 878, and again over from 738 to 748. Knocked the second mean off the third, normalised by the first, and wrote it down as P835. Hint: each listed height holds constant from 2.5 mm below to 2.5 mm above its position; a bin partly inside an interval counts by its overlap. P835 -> 0.006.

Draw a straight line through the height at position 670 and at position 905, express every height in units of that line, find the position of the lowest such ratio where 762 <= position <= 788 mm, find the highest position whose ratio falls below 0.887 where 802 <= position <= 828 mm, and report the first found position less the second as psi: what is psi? -40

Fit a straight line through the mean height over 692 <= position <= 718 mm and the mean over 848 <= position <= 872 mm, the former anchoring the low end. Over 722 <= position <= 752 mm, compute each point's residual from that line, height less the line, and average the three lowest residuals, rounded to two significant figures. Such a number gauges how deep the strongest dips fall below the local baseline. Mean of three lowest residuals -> -5.6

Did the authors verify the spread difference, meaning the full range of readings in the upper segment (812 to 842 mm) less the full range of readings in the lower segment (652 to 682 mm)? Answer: -1.4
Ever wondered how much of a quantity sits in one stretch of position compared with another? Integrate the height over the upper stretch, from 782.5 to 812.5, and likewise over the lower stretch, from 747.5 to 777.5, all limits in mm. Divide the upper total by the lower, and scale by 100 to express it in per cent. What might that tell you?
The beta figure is 95.1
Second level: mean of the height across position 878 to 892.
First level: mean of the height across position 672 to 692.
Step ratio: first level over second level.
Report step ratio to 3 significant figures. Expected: 1.19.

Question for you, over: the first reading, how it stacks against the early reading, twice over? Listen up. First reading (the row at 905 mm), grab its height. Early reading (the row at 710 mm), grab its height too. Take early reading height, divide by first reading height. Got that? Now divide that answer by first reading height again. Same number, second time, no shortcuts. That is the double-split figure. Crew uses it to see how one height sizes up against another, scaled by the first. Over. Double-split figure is 0.0064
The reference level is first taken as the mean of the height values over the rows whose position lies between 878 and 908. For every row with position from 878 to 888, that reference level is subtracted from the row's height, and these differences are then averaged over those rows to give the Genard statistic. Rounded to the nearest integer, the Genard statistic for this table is -6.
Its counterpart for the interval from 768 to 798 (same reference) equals -4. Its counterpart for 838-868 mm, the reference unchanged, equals -9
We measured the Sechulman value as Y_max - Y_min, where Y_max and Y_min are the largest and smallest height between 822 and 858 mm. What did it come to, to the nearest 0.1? 12.3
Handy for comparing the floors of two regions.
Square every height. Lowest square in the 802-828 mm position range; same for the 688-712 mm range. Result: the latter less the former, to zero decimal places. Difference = 4662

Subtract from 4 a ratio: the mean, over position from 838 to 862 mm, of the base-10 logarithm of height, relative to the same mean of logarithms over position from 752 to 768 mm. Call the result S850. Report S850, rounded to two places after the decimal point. 3.02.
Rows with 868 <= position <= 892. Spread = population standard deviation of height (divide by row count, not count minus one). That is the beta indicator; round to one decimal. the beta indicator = 3.7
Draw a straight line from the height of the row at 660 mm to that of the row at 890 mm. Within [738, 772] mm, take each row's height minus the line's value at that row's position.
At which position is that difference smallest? 755 mm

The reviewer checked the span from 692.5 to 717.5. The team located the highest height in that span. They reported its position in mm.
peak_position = 695 mm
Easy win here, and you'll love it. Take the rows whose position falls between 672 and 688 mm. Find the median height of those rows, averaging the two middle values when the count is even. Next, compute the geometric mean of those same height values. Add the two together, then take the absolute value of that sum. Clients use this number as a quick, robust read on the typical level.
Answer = 340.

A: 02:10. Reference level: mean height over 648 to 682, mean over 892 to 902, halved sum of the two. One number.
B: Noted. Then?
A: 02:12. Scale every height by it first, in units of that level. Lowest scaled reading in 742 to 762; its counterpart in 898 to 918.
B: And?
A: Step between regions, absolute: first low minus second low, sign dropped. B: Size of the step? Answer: 0.02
